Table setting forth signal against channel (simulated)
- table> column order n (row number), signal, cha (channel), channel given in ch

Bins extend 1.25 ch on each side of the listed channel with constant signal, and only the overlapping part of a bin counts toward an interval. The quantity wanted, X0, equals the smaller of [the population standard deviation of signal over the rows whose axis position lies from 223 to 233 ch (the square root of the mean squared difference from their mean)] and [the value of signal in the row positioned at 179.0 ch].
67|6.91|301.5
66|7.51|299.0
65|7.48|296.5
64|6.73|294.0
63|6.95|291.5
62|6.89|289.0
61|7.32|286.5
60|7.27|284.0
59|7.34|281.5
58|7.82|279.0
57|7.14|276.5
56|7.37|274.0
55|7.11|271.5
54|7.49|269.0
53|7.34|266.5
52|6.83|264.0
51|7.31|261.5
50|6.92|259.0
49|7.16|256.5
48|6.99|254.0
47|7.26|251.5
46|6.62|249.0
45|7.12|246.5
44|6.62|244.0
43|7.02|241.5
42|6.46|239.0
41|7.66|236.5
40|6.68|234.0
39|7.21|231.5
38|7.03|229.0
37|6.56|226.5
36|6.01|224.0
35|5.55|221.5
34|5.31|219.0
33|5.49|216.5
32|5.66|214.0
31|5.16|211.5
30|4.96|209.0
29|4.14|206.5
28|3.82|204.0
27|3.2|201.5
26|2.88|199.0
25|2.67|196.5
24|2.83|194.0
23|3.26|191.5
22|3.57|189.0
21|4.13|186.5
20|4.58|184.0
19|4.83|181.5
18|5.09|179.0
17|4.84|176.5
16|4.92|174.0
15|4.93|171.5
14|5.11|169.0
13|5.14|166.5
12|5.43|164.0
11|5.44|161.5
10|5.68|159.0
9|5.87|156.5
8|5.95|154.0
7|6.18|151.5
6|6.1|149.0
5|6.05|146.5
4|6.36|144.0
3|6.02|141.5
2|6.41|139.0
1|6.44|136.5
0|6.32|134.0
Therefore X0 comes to 0.46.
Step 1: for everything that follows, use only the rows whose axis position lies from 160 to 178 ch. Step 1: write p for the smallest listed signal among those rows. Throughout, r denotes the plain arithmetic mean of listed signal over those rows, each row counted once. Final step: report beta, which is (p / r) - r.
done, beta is -4.2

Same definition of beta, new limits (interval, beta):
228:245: -6.0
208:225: -4.5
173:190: -3.8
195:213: -3.1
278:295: -6.3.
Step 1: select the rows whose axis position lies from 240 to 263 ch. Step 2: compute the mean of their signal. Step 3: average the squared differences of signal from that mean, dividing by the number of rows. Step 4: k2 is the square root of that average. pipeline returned 0.236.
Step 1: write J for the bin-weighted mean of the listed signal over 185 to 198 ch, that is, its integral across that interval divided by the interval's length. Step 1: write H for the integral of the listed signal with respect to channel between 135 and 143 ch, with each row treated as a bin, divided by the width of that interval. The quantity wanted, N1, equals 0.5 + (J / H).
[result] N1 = 1.03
